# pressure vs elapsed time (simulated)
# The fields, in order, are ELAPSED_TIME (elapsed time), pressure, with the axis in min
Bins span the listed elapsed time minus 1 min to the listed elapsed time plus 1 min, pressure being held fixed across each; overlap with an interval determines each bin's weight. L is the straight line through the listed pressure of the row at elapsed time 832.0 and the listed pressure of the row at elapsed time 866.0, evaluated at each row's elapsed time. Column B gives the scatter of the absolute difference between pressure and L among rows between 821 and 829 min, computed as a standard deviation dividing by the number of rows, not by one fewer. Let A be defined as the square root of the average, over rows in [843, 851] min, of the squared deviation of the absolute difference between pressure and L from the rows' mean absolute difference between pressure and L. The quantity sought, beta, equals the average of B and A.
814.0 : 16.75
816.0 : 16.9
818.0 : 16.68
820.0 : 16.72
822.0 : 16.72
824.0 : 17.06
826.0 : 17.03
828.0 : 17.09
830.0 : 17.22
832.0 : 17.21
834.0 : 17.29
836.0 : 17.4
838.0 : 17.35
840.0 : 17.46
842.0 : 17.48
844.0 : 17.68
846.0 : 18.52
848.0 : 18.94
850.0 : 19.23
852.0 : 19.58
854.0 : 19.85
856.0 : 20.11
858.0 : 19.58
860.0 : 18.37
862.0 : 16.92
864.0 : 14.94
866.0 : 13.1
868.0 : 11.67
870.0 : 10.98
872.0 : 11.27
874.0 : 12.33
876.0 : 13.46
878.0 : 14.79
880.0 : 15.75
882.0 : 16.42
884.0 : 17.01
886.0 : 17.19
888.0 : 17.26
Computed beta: 0.6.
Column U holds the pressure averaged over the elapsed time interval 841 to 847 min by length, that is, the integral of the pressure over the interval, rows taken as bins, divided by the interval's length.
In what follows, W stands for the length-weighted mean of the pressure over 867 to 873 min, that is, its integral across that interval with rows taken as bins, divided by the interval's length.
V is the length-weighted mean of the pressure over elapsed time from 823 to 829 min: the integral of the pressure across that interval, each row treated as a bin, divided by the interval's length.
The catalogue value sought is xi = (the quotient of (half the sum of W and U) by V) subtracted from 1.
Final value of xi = 0.14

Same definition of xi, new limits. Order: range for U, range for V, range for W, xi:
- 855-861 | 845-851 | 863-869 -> 0.14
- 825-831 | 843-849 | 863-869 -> 0.17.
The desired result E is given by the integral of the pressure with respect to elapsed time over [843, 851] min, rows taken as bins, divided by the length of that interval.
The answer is 18.6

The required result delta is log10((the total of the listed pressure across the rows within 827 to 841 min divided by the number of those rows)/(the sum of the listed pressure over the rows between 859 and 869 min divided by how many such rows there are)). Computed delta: 0.06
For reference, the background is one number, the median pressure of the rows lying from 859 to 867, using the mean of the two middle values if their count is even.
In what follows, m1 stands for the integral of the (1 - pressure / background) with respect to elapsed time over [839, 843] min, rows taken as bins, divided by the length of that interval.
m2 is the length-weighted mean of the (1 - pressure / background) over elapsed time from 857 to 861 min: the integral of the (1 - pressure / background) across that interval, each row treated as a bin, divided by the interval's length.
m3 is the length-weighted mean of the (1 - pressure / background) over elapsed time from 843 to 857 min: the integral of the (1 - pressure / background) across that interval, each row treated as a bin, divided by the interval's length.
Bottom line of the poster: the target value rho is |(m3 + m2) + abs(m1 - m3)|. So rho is 0.29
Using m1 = -0.097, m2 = -0.19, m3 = -0.20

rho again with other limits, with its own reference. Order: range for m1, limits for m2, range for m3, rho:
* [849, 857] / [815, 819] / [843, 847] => 0.09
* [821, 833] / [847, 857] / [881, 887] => 0.27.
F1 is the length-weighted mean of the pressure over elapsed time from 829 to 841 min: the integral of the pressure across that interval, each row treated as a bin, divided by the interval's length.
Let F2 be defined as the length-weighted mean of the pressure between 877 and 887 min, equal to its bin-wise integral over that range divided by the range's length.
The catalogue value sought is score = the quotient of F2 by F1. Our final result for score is 0.9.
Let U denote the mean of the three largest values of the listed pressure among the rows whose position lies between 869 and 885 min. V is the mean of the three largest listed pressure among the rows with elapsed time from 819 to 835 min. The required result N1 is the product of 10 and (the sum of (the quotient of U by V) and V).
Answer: 182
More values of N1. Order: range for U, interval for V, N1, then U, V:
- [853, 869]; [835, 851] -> 199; 19.8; 18.9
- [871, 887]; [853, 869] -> 207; 16.9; 19.8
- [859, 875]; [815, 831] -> 181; 16.7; 17.1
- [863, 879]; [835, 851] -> 197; 14.4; 18.9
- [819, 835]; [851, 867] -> 207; 17.2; 19.8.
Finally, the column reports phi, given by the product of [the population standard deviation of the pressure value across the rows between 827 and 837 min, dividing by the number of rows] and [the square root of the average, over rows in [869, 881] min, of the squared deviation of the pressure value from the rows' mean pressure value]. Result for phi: 0.18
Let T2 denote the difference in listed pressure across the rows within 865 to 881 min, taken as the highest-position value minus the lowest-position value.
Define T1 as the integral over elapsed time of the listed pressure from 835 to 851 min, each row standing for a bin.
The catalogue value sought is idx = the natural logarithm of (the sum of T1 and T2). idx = 5.67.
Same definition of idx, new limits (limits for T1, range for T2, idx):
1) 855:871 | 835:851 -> 5.53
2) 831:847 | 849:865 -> 5.62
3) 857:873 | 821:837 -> 5.46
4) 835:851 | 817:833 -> 5.67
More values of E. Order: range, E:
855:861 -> 19.4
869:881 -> 13.1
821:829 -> 17.0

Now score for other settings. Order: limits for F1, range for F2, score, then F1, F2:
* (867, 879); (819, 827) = 1.4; 12.4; 16.9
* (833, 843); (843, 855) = 1.1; 17.4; 19.0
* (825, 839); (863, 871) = 0.7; 17.2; 12.7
